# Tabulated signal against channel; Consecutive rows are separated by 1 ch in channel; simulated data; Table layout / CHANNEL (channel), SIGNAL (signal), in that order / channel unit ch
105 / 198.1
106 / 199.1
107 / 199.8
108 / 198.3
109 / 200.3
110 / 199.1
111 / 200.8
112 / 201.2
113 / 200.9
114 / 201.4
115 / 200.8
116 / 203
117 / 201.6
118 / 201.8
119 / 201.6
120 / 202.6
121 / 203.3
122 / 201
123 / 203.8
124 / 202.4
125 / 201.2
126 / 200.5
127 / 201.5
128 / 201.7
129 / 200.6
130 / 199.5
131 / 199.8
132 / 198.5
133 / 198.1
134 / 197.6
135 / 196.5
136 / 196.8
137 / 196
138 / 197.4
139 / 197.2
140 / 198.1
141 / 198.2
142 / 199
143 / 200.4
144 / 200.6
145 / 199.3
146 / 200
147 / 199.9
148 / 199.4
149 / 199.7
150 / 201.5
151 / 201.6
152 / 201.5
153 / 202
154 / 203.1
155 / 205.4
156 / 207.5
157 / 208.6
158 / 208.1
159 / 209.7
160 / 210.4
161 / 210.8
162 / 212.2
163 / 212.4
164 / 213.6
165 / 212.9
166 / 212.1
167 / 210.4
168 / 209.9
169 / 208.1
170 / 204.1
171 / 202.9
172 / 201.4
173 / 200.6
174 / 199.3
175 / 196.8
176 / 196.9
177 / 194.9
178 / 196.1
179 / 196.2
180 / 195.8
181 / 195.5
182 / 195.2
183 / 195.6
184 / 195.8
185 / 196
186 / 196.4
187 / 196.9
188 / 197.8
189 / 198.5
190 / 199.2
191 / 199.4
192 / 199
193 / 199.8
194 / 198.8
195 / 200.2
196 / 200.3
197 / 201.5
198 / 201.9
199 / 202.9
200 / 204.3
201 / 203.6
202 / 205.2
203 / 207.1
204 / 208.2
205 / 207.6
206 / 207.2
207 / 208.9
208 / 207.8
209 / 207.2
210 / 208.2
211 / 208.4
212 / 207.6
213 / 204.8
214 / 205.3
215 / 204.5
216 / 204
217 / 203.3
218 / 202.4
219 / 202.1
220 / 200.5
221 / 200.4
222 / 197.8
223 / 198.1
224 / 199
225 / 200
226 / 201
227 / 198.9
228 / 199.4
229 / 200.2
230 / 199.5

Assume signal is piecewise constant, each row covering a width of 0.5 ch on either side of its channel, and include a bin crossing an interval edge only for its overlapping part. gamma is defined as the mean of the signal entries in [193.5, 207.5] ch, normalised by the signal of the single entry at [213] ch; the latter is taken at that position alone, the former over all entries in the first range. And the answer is 1.00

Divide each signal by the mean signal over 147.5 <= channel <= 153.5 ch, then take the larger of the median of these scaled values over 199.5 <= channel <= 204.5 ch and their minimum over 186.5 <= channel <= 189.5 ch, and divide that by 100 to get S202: 0.0102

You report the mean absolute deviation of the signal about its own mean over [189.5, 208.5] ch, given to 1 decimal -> 3.2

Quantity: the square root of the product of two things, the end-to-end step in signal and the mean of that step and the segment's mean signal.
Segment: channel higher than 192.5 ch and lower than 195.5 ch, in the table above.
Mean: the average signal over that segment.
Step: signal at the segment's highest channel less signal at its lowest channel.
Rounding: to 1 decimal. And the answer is 6.3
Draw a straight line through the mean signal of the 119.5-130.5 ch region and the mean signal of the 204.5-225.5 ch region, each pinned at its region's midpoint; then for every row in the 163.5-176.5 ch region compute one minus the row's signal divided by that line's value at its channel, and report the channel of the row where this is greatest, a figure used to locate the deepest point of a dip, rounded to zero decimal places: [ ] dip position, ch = 175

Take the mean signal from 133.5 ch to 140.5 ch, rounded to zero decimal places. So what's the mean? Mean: 197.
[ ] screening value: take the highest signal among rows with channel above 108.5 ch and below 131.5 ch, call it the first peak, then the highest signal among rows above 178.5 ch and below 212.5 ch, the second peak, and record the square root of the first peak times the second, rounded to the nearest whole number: 206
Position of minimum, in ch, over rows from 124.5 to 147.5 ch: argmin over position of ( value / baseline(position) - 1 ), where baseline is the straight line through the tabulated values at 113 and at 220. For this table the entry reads 137 ch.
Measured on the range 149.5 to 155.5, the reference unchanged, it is 150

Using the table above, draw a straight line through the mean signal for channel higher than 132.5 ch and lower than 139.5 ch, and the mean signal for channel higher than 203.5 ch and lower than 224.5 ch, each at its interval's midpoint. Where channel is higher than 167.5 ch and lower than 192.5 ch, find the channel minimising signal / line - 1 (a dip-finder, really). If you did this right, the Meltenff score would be 182 ch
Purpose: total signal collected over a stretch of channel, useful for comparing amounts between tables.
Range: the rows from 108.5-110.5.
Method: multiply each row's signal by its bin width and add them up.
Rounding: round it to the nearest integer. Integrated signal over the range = 399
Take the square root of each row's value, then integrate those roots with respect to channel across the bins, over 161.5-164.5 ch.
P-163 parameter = 43.8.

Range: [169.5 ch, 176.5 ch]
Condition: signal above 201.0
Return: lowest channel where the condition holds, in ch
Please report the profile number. 170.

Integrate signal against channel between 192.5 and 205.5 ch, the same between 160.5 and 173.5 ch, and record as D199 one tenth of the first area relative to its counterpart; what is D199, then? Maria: 0.097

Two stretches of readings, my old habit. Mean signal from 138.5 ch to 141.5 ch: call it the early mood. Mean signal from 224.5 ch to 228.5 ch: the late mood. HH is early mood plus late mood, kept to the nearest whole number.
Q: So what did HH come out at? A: 398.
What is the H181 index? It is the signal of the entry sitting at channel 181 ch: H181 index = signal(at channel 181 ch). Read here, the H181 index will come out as 195.5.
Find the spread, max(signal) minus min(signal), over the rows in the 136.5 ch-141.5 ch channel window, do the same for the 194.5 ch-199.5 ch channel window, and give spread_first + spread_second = 4.9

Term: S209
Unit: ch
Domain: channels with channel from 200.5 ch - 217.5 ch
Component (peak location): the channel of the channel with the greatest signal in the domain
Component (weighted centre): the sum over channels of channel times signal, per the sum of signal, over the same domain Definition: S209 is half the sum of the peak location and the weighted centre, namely 208.0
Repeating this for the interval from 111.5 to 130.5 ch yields 122.0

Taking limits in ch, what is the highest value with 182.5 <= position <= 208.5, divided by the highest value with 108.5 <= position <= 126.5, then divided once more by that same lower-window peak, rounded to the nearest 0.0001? 0.0050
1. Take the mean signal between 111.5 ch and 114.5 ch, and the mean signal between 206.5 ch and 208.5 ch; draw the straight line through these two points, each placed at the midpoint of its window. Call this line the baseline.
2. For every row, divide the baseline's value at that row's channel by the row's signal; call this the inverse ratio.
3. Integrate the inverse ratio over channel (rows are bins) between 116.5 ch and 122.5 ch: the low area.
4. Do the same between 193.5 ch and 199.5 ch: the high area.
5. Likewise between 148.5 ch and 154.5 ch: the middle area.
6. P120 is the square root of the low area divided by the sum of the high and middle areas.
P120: 0.699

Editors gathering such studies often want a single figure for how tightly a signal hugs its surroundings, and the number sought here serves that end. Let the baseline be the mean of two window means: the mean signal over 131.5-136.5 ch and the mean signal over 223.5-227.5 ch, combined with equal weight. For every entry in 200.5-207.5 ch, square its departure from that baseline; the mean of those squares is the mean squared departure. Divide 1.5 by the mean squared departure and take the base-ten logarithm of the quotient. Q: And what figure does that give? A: -1.7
